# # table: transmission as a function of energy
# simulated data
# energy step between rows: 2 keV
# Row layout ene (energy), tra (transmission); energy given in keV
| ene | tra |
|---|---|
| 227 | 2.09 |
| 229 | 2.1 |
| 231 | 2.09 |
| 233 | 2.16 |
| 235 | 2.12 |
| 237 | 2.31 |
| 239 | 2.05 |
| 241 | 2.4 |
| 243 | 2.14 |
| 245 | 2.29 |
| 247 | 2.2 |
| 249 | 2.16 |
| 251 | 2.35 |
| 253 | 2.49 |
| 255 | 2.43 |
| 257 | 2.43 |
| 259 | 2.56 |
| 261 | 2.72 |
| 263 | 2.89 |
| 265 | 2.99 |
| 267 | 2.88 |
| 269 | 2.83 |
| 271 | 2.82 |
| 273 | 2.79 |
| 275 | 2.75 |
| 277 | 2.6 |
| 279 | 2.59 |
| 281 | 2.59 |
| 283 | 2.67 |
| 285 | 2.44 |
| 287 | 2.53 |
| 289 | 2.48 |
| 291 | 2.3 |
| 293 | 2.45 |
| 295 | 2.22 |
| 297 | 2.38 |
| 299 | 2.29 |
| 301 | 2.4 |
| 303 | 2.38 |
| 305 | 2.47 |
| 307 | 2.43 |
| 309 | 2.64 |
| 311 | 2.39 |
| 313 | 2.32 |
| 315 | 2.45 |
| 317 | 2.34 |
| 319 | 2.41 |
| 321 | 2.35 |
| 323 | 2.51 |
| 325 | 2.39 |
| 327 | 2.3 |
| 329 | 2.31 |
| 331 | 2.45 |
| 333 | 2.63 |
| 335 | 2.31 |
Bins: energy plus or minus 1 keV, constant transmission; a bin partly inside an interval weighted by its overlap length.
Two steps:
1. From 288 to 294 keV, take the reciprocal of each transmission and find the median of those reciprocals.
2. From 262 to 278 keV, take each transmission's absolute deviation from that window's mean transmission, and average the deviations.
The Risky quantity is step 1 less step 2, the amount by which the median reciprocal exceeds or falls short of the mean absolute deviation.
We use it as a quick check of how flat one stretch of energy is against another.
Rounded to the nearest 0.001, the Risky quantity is 0.329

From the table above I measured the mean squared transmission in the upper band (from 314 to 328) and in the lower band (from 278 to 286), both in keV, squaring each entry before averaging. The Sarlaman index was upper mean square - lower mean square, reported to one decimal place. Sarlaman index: -0.9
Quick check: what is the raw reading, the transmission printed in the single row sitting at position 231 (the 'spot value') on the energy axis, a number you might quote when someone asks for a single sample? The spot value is 2.09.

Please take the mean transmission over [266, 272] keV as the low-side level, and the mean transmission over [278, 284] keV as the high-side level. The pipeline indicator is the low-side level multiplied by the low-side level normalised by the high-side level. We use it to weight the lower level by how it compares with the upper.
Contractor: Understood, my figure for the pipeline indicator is 3.1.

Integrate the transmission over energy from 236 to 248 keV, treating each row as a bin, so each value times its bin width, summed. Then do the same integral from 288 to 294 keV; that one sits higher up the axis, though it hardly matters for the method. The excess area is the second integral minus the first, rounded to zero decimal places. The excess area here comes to -12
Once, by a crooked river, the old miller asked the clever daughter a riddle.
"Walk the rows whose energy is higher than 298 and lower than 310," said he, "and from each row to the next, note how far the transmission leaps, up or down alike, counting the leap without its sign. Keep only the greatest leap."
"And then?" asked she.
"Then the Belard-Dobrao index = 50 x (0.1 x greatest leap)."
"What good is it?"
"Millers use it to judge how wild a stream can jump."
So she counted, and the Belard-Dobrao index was 1.05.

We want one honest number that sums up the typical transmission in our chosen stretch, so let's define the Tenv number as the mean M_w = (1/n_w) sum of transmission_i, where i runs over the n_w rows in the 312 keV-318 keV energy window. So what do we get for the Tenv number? 2.37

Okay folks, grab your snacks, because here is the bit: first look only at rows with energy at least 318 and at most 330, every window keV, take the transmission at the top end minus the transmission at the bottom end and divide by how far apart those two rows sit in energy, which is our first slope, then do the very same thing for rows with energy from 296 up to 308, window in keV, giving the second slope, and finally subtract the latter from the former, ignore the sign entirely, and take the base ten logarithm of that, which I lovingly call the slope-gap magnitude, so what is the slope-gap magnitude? -1.8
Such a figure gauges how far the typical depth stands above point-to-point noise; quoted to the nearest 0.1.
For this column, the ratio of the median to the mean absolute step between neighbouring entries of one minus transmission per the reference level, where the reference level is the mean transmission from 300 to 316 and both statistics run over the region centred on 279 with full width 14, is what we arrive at -1.9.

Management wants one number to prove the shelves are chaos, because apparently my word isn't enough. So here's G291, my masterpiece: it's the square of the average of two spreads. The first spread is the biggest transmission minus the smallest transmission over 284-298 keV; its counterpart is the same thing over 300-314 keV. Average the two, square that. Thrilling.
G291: 0.10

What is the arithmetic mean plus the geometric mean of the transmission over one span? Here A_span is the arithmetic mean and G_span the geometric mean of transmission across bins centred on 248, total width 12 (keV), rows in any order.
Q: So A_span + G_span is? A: 4.54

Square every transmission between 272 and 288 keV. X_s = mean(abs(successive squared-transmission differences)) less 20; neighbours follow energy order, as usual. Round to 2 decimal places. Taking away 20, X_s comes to -19.55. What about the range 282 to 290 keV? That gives -19.38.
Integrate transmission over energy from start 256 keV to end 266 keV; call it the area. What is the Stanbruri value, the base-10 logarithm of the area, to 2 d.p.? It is 1.43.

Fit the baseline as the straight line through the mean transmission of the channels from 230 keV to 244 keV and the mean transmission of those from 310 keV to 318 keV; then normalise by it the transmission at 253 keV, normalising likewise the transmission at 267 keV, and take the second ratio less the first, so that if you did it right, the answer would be 0.16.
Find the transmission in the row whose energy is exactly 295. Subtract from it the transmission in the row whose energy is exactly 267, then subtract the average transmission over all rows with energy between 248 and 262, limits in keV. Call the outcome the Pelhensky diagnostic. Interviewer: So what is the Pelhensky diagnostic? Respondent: -3.11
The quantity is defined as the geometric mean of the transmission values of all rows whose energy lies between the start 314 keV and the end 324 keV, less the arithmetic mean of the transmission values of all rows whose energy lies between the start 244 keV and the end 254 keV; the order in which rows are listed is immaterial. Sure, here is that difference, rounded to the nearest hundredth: 0.11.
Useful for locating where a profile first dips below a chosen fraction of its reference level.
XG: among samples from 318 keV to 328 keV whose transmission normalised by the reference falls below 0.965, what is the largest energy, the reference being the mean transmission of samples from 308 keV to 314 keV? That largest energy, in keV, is 327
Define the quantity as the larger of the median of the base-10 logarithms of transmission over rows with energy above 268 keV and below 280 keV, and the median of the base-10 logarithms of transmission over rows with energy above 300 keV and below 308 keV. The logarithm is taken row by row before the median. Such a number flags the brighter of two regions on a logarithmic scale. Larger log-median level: 0.442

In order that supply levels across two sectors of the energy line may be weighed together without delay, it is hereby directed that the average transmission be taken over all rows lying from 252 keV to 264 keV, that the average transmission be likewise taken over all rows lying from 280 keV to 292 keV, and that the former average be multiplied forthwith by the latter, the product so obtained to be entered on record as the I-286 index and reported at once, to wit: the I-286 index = 6.5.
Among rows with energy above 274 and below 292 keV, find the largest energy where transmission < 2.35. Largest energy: 291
